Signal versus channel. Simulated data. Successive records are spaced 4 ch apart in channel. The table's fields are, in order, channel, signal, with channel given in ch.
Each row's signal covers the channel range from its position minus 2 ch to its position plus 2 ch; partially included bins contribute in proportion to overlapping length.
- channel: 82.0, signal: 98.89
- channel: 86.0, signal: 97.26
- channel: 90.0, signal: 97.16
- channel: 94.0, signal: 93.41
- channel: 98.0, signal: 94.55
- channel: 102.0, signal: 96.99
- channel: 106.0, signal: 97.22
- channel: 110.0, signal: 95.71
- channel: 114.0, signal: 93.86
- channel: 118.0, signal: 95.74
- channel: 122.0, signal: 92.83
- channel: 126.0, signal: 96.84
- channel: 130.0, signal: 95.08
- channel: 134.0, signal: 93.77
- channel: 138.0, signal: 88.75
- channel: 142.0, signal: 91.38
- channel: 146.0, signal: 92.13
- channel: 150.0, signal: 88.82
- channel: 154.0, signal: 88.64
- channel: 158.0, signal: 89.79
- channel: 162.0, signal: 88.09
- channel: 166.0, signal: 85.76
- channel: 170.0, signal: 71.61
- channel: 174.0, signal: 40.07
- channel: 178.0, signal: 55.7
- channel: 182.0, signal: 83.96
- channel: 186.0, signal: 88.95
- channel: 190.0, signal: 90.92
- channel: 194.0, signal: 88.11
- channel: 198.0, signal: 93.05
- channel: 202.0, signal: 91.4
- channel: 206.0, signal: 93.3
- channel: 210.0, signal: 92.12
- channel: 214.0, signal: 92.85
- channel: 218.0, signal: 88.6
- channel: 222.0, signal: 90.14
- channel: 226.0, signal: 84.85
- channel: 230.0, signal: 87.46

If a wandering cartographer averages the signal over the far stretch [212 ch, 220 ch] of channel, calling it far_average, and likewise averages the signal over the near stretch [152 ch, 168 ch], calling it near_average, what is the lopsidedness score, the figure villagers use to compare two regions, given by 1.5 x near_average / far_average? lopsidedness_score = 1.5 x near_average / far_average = 1.46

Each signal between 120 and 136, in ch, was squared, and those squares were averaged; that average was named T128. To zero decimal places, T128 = 8957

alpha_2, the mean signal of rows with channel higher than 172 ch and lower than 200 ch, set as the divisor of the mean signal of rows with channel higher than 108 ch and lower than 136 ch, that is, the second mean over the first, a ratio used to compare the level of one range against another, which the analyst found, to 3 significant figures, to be 1.23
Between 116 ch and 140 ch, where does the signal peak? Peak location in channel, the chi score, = 126.0 ch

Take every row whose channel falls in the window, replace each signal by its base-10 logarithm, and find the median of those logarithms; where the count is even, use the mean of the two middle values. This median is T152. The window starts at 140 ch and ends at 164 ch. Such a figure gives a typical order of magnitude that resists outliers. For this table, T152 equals 1.95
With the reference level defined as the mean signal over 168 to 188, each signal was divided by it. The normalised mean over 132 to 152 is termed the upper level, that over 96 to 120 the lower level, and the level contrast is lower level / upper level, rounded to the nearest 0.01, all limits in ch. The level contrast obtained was 1.05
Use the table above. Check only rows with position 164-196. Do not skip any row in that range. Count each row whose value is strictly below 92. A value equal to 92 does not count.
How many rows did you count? 8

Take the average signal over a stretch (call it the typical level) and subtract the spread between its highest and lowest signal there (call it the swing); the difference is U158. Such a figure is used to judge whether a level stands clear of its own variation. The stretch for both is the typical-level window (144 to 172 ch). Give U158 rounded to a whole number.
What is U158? 66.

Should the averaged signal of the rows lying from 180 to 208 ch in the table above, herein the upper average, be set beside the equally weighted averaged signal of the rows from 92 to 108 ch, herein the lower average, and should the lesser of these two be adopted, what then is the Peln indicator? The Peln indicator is 90.0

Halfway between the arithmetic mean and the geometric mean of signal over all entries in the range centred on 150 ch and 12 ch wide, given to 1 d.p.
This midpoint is 89.9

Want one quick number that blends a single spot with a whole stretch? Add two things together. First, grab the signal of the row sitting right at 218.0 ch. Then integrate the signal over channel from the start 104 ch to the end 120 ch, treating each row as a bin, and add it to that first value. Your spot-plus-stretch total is 1619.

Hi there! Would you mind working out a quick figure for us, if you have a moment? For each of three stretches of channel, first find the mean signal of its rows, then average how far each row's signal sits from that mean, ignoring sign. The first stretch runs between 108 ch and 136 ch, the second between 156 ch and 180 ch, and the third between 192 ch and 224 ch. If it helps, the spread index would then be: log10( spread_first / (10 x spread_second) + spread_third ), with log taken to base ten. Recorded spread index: 0.23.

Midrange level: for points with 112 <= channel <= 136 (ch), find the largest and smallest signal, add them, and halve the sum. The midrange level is 94.8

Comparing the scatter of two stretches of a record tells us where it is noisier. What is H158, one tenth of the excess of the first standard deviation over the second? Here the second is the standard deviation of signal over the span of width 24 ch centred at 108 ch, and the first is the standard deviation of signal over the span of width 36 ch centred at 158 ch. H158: 1.5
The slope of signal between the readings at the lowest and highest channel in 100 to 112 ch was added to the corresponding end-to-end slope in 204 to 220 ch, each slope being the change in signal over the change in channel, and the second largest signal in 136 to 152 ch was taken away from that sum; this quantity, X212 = -91.9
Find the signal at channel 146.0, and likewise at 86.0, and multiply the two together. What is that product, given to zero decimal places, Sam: 8961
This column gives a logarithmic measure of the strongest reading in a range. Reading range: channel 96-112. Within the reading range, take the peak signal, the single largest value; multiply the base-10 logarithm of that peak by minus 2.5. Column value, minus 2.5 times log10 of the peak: -4.97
